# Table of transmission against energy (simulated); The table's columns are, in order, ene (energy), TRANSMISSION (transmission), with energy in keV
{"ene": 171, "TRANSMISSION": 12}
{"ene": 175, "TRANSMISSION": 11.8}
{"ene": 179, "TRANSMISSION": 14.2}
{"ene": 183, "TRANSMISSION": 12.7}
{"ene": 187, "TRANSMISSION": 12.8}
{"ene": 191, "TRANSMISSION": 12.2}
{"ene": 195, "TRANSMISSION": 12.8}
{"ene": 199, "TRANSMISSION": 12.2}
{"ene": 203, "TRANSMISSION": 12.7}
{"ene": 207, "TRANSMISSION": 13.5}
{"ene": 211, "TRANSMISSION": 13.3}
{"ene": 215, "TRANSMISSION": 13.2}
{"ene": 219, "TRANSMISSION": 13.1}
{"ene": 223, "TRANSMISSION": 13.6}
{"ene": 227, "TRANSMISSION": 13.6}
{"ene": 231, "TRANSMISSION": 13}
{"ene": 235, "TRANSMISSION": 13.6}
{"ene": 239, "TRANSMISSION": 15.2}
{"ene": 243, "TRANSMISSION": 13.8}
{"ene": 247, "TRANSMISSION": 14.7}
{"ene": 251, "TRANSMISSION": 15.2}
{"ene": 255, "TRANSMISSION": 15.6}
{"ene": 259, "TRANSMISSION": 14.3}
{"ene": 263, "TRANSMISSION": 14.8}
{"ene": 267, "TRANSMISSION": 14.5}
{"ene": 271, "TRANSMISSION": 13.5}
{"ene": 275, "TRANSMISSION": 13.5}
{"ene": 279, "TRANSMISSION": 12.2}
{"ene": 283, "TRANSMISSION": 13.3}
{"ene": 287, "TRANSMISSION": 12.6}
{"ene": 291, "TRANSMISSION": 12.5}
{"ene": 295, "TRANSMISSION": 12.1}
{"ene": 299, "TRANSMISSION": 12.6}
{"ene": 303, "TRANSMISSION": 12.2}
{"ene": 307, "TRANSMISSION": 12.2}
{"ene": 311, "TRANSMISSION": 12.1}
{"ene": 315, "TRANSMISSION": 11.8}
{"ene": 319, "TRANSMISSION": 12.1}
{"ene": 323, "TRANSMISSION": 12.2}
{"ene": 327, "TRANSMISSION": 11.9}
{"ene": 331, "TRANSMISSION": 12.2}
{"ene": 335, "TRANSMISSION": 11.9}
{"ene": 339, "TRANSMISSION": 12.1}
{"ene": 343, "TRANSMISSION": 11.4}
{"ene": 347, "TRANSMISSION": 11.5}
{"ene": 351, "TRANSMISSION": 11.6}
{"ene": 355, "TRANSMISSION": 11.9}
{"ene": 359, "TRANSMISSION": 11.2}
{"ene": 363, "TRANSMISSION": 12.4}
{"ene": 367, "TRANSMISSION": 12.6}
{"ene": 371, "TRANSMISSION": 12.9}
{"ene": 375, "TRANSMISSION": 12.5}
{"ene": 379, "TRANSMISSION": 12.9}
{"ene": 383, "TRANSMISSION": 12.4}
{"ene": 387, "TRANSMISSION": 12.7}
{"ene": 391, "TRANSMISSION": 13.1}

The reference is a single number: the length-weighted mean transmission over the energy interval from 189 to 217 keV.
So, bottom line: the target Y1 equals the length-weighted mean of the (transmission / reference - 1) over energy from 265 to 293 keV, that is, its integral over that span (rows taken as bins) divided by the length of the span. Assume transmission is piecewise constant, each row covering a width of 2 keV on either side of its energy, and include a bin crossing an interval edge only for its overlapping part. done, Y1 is 0.02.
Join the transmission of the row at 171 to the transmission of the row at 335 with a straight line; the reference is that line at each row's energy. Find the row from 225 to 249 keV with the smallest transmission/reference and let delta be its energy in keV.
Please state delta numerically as 231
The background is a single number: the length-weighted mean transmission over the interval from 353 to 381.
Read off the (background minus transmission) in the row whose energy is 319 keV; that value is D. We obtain 0.2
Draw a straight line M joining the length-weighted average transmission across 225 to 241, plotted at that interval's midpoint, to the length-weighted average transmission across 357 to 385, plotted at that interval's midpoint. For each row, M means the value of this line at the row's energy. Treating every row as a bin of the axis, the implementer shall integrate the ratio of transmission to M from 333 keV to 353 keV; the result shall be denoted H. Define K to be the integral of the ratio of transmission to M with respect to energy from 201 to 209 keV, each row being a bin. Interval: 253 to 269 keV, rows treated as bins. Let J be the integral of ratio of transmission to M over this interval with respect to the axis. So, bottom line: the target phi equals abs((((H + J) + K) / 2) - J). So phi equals 4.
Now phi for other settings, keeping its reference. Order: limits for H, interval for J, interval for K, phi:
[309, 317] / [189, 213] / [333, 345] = 2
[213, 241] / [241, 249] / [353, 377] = 21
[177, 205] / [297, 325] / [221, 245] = 11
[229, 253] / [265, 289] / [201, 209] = 4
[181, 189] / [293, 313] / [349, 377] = 8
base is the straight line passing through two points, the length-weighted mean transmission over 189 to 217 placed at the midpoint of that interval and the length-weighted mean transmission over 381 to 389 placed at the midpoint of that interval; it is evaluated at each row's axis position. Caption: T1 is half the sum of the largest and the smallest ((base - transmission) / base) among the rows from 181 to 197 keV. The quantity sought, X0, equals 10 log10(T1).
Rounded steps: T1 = 0.028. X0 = -15.5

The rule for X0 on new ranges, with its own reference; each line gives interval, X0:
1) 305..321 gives -12.8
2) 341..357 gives -11.2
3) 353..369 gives -12.6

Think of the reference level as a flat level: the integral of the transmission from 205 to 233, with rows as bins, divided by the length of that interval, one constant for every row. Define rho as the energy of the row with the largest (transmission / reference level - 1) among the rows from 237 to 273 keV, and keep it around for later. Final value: 255 keV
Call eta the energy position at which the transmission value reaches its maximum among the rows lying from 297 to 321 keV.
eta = 299 keV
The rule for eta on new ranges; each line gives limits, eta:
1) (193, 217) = 207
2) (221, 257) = 255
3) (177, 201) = 179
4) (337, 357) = 339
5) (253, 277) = 255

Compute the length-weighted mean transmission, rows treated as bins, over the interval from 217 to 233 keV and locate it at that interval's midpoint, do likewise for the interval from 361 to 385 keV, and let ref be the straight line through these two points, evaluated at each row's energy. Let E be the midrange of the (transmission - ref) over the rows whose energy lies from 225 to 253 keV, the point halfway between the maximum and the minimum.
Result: 0.9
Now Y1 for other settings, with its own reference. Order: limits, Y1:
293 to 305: -0.04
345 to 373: -0.06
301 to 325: -0.06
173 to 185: 0.00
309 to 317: -0.07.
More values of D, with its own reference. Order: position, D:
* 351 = 0.7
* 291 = -0.2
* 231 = -0.7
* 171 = 0.3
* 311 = 0.2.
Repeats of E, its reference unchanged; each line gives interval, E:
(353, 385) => -0.6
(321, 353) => -1.0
